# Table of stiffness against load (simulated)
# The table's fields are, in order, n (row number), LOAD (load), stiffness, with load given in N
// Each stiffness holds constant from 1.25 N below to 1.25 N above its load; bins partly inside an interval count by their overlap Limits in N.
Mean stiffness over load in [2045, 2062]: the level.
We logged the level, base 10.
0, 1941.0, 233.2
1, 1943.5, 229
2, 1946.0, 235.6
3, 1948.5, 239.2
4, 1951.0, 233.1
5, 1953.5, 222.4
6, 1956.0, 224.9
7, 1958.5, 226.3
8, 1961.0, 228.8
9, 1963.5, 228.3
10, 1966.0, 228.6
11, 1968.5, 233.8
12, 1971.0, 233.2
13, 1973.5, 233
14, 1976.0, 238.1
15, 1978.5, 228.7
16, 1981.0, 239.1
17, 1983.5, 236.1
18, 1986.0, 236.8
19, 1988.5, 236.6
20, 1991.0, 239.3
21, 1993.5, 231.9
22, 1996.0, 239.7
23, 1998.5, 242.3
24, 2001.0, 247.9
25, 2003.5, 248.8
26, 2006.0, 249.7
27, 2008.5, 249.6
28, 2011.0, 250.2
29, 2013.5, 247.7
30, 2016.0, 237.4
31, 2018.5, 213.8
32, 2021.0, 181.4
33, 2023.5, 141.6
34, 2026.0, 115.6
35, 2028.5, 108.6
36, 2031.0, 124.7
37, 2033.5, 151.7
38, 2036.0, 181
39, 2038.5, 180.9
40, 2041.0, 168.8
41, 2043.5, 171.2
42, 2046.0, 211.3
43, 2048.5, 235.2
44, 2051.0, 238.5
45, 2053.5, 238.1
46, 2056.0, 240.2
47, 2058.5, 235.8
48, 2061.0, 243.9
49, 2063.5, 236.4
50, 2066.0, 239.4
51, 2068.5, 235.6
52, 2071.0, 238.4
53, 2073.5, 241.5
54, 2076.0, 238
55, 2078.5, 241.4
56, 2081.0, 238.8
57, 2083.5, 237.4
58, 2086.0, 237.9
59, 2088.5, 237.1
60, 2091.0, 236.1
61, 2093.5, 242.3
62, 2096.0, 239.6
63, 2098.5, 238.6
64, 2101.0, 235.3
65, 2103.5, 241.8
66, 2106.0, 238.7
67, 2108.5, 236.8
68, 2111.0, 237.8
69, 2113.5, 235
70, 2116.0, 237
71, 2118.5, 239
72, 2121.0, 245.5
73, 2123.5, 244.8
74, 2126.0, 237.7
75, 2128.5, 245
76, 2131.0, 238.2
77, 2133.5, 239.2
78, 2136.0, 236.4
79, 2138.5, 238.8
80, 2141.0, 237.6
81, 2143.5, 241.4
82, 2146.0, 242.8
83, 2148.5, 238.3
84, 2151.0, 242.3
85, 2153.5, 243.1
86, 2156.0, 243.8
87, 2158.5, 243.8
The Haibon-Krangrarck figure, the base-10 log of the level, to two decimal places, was 2.37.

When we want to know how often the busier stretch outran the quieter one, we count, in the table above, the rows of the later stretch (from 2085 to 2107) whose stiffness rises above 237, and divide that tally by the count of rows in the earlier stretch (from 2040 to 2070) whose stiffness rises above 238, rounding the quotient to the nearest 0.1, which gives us 1.4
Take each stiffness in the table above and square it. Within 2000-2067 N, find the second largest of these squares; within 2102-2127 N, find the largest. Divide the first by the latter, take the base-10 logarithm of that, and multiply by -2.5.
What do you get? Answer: -0.04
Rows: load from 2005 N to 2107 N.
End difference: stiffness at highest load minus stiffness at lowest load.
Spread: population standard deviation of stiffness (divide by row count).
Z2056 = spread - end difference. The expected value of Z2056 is 51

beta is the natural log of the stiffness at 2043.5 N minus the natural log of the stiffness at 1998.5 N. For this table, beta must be -0.35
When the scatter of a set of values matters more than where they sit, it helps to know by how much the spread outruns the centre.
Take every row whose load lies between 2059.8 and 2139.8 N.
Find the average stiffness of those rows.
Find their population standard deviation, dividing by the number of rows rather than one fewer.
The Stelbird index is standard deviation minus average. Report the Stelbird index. -236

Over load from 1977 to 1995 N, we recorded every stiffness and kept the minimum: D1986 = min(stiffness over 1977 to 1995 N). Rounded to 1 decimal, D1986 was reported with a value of 228.7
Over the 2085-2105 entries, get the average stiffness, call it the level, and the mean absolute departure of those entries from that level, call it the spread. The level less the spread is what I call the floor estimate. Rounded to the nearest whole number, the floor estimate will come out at 237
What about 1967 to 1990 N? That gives 232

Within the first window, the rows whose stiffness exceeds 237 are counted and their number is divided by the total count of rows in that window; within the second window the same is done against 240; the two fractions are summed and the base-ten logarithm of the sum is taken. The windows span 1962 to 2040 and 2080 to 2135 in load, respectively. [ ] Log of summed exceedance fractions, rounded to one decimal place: -0.2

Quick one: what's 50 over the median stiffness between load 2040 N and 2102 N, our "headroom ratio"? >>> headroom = 0.210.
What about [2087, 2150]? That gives 0.210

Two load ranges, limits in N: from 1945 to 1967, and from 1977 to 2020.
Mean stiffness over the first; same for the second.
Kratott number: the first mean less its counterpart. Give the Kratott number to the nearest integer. -10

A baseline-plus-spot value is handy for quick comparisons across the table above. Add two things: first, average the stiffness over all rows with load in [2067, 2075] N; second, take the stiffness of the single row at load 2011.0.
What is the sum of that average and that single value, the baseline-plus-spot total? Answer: 489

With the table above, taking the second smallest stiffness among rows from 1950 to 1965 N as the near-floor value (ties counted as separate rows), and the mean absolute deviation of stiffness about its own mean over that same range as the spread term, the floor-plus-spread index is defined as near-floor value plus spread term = 228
